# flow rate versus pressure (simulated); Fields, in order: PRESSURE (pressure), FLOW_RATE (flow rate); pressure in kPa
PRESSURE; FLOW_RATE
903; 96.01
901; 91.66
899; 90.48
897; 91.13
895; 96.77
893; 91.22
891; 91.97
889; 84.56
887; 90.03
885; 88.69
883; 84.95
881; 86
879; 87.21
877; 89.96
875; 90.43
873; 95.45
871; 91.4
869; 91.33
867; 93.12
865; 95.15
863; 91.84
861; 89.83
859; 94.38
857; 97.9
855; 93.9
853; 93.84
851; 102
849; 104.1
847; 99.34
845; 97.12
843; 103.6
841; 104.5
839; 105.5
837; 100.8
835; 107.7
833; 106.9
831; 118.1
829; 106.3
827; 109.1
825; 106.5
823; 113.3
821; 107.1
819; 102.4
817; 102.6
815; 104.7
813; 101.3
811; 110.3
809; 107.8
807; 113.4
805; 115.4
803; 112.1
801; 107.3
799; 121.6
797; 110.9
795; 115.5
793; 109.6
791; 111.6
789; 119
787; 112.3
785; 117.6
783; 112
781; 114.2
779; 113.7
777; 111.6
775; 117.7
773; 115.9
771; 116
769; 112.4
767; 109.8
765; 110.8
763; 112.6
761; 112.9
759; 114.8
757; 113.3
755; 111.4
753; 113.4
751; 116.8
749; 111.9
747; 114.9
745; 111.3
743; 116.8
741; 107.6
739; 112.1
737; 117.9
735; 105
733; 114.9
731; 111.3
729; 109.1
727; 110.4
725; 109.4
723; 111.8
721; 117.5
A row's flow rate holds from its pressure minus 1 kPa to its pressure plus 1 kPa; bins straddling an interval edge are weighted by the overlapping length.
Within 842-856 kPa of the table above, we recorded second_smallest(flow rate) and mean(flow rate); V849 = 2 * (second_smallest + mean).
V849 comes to 386.1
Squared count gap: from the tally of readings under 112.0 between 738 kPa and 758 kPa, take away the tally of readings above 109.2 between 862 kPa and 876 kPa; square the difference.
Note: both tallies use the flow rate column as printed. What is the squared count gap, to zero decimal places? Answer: 16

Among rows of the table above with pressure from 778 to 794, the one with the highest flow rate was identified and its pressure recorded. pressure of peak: 789 kPa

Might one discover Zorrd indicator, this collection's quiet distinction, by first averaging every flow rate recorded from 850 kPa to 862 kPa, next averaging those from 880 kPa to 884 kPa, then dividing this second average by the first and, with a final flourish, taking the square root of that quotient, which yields 0.95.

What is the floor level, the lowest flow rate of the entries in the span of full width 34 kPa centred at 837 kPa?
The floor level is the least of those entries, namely 93.84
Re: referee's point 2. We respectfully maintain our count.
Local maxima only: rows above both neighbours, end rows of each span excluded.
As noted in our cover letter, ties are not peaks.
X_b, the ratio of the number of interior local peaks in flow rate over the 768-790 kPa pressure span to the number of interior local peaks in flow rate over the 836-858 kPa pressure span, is 2.00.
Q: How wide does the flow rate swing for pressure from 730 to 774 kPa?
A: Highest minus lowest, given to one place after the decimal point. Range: 12.9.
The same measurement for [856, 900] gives 13.3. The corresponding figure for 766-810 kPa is 14.3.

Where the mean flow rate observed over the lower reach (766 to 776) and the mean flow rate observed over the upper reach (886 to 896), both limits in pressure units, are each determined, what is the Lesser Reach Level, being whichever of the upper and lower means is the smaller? 91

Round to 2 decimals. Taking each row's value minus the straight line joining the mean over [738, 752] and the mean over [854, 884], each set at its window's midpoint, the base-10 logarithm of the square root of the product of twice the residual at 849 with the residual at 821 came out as 1.06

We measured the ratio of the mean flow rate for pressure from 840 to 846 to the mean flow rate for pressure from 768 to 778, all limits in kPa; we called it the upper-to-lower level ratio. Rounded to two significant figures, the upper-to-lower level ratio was 0.89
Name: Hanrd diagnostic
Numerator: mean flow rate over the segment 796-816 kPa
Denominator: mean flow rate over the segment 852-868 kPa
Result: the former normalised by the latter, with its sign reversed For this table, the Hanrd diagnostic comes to -1.18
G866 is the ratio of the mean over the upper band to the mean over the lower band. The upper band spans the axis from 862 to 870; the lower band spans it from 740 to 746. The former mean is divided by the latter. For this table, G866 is 0.83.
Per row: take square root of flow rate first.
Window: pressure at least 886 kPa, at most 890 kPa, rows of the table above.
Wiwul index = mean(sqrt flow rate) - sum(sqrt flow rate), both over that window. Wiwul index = -9.3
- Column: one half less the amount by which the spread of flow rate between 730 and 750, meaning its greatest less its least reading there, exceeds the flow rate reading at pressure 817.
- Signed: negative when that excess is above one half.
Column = 90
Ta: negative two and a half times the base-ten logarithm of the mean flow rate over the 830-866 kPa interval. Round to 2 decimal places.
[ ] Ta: -5.00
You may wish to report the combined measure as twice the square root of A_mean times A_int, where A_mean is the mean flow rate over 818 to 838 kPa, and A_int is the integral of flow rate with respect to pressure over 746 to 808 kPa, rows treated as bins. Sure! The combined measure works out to 1743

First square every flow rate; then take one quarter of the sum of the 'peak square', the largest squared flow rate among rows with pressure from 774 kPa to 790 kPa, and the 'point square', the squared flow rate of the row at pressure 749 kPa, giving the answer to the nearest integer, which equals 6671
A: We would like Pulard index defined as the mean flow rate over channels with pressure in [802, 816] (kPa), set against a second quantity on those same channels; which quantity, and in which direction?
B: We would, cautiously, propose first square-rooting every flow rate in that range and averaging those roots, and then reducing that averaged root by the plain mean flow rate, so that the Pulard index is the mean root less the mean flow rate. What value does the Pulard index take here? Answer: -99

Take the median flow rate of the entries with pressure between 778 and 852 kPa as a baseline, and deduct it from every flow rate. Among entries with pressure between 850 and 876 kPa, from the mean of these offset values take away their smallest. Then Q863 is 4.1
